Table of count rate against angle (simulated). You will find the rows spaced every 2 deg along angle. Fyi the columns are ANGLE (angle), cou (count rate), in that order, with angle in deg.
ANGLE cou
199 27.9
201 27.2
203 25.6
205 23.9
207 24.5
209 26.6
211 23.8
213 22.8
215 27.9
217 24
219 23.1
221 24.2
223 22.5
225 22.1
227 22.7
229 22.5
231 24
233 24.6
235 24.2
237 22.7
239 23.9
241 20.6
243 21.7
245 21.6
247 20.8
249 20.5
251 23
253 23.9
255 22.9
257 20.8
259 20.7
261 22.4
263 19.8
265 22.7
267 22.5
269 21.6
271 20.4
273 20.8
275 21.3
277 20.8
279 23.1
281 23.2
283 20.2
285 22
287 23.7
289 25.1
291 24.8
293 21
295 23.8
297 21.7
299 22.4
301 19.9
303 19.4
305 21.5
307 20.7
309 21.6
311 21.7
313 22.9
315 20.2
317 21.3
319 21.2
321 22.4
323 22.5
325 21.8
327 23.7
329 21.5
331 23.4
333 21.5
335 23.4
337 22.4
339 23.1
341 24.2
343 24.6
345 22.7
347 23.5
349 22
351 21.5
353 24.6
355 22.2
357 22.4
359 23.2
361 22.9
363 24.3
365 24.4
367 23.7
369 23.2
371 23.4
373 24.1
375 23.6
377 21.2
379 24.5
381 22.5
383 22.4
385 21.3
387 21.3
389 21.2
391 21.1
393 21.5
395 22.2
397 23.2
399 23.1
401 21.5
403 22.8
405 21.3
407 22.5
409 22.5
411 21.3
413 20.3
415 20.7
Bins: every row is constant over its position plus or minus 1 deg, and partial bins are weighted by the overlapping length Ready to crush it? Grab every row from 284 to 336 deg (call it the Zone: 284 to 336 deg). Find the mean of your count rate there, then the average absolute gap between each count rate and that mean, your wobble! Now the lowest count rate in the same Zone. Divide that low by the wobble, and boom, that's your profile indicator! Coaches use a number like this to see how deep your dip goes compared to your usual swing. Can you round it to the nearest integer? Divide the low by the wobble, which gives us 17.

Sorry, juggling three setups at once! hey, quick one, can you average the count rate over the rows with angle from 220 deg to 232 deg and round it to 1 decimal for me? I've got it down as 23.0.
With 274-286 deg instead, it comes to 21.8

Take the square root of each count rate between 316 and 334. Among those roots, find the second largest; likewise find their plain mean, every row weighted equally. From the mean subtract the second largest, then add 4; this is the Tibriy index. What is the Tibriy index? 3.87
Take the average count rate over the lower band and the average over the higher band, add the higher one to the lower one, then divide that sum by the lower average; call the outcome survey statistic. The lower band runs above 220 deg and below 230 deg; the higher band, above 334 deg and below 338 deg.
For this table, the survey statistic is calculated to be 2.00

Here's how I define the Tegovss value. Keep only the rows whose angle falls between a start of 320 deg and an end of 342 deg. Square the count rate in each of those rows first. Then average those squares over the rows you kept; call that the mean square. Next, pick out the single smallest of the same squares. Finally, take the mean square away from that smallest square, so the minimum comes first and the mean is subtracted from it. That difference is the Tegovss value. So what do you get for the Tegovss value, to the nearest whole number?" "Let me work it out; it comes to -55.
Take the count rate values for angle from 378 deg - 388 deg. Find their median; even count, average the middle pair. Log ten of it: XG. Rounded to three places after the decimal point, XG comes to 1.350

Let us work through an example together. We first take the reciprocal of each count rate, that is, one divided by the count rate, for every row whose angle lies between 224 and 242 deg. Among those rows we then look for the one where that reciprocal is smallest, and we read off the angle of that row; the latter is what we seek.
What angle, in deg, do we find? 233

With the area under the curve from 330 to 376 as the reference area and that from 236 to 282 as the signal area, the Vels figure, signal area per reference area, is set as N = 0.94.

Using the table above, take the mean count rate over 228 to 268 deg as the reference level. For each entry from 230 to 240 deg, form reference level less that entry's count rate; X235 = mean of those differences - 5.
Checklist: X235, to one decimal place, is -6.6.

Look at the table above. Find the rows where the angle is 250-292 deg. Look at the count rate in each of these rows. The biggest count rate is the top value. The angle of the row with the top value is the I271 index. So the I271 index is 289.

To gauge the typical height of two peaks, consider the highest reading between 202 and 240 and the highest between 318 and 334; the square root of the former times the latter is 25.7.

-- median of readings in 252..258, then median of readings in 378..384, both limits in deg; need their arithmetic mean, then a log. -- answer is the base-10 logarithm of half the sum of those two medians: 1.356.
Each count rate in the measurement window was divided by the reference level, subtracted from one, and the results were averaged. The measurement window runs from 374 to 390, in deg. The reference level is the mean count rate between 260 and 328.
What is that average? -0.017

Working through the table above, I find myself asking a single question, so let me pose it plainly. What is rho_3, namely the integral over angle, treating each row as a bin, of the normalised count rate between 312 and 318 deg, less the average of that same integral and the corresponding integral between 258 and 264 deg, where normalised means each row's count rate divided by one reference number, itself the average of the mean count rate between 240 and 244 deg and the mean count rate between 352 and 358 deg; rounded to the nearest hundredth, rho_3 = 0.07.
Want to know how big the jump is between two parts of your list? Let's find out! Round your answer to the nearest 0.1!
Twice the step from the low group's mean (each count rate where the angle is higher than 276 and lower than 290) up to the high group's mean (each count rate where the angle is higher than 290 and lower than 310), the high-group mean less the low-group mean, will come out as -1.8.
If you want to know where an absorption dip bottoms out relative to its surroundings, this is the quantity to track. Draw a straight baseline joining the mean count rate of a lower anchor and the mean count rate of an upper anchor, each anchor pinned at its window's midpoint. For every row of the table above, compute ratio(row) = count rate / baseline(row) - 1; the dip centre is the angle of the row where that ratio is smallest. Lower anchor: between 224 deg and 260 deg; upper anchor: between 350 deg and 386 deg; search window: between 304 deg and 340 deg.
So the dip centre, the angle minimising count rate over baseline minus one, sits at 315 deg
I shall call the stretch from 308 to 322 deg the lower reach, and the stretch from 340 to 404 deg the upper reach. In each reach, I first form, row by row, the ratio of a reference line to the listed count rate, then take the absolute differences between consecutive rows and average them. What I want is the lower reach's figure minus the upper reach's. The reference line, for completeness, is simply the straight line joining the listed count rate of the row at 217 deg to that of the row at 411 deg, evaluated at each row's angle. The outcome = 0.012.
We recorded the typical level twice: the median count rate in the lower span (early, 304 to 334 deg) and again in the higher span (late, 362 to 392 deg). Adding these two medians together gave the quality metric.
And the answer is 44.8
